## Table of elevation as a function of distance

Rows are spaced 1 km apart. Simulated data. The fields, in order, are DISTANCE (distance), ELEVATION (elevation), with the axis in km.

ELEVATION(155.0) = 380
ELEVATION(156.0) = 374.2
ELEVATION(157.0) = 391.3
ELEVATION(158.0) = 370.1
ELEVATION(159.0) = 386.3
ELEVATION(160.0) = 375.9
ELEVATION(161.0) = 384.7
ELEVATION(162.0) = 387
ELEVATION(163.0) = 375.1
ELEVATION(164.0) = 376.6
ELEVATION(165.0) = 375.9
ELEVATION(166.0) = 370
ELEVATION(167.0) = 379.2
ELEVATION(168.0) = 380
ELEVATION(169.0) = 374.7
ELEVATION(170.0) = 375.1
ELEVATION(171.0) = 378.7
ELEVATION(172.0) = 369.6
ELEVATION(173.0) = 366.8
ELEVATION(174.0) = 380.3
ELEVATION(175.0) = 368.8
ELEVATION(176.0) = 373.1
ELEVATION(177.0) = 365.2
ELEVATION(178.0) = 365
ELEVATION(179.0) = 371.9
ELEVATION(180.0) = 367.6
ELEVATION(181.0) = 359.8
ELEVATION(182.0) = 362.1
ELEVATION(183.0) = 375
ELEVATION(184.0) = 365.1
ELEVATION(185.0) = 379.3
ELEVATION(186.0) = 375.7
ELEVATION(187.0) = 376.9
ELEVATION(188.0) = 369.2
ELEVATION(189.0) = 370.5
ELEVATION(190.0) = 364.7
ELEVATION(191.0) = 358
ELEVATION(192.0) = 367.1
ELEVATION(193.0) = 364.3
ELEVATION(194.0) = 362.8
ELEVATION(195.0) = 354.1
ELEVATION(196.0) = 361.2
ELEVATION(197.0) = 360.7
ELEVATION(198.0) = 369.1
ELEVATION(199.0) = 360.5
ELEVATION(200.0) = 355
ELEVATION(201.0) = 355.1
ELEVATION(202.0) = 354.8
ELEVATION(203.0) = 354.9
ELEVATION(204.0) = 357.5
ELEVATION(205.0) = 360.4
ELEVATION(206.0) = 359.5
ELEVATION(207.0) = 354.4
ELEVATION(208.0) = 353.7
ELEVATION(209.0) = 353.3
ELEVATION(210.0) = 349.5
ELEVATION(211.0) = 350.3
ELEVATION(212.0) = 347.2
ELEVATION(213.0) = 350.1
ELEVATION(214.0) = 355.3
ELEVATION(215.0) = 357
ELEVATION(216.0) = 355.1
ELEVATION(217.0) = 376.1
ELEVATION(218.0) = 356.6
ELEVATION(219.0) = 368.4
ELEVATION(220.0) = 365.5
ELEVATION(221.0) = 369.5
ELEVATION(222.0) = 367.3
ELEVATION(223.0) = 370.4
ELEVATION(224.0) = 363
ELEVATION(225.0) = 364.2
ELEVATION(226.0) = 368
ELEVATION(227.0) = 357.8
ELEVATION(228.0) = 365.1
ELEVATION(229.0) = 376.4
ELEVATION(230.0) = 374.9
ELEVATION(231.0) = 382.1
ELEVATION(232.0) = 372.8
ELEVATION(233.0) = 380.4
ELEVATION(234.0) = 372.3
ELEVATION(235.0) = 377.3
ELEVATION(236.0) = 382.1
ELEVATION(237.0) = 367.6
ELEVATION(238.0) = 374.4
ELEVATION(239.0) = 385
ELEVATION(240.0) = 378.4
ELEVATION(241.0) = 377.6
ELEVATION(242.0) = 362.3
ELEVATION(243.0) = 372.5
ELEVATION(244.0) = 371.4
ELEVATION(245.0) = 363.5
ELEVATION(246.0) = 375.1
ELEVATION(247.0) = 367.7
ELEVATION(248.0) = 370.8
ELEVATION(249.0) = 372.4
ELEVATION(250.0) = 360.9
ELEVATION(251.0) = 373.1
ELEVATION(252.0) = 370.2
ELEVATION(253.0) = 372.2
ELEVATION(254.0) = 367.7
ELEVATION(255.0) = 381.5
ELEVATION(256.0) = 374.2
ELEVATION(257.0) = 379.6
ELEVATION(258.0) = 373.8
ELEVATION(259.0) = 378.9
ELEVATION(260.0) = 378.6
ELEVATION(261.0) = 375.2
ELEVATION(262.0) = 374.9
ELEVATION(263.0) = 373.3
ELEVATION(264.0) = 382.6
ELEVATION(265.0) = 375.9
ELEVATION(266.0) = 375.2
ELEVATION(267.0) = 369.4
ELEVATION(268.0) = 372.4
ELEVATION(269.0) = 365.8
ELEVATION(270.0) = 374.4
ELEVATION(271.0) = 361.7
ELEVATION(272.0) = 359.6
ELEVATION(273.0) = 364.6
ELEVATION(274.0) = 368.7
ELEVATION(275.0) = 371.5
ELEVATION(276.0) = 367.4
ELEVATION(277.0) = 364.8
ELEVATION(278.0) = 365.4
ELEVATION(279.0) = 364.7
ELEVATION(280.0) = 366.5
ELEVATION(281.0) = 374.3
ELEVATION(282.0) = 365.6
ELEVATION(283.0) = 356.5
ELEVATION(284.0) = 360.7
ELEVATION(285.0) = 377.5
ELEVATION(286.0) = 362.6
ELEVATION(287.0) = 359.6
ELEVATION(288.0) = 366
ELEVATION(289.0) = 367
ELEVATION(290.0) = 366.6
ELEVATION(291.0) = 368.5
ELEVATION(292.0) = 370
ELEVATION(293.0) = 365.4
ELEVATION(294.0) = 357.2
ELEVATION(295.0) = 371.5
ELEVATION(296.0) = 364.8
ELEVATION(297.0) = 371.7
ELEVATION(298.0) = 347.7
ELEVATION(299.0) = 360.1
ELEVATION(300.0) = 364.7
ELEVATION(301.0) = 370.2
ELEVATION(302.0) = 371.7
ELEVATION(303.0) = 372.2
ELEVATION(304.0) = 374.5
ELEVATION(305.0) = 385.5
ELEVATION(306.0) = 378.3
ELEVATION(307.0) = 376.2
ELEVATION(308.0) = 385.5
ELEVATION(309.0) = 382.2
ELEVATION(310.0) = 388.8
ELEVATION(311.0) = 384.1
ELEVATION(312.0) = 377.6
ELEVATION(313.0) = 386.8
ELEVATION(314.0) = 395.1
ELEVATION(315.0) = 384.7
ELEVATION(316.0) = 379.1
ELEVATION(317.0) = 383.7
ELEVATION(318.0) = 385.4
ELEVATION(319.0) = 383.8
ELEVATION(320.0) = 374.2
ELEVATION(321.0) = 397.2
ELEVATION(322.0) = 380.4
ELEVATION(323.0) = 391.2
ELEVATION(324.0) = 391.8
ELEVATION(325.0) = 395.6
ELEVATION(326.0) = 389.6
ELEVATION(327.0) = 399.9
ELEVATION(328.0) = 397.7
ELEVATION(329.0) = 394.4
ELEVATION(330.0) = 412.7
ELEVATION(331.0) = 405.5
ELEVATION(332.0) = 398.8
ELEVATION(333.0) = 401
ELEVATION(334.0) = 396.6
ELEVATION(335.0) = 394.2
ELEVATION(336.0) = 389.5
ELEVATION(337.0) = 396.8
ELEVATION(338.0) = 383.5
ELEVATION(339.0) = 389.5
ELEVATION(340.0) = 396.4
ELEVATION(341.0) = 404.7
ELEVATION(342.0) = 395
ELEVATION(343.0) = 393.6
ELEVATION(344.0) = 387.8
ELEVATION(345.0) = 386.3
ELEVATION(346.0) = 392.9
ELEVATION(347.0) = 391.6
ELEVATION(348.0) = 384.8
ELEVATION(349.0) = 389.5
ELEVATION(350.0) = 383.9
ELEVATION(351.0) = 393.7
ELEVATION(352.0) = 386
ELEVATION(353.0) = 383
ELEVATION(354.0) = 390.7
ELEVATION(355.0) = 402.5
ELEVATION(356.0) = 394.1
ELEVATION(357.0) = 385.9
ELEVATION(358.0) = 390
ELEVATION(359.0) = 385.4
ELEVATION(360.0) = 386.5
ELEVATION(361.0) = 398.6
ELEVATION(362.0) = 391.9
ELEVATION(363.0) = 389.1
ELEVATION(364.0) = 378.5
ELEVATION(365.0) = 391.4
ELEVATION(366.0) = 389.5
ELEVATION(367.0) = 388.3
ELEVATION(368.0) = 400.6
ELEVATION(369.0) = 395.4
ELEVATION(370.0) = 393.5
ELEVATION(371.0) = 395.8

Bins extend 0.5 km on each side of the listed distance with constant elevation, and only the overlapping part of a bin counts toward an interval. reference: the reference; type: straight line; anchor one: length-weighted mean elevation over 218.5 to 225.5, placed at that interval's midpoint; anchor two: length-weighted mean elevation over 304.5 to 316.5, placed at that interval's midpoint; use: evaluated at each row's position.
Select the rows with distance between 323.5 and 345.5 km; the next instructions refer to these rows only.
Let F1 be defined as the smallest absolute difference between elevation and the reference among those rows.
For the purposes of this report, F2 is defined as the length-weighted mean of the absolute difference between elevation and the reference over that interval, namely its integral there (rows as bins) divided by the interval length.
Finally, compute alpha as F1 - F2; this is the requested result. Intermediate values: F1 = 0.4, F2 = 8.3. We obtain -8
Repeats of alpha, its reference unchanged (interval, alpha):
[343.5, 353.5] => -3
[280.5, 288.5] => -12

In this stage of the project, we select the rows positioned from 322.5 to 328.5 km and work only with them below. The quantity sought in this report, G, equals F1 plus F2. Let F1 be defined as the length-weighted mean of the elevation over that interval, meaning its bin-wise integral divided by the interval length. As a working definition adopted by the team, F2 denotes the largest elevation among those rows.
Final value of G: 794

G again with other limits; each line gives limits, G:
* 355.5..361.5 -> 789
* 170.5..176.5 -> 753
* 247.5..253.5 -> 743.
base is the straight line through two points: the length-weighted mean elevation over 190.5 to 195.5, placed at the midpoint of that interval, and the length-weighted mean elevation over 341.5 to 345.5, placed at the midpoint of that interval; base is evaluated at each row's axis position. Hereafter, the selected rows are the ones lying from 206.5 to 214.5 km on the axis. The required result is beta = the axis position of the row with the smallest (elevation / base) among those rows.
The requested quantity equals 212.0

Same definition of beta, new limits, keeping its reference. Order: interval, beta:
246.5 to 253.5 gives 250.0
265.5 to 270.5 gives 269.0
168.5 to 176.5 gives 173.0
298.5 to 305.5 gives 299.0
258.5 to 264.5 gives 263.0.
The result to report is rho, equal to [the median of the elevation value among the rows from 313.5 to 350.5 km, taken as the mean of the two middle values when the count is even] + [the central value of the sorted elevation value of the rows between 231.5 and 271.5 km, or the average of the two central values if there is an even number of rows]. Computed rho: 765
